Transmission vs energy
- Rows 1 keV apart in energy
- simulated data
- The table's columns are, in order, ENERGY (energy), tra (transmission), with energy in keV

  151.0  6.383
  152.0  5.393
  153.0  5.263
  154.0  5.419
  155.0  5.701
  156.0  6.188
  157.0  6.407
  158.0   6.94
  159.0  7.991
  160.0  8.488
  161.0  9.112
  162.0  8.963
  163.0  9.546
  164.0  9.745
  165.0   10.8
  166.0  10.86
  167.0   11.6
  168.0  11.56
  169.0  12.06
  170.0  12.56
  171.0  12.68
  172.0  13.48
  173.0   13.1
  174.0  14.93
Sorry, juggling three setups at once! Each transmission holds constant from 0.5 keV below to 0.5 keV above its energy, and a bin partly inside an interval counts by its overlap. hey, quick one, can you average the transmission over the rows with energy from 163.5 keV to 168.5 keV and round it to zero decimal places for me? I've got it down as 11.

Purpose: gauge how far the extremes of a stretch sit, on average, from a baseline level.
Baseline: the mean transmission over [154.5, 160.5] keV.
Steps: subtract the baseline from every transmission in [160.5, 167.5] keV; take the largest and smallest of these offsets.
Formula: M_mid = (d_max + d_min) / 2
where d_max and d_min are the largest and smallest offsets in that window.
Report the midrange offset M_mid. 3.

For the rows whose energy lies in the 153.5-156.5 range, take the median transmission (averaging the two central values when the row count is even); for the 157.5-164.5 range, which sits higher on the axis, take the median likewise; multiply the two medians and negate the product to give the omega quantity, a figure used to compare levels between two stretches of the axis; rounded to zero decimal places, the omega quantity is -51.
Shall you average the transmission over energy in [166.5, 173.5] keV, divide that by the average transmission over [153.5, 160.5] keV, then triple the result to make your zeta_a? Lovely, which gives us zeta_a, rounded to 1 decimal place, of 5.5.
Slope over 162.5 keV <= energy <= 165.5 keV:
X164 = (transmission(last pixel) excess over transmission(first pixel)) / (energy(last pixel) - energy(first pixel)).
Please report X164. 0.63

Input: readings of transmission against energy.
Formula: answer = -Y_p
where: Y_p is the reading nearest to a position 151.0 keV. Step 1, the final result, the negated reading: -6.4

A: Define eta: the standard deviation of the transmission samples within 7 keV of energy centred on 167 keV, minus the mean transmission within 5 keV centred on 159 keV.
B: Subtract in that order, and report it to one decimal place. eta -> -6.9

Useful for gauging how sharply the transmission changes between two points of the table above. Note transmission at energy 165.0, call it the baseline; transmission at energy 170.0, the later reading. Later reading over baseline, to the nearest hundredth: 1.16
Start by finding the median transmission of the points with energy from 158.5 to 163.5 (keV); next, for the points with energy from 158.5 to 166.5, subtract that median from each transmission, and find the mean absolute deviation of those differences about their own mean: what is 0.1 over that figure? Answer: 0.125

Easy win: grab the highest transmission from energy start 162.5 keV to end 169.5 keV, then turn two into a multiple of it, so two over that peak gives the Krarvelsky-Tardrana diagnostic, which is 0.166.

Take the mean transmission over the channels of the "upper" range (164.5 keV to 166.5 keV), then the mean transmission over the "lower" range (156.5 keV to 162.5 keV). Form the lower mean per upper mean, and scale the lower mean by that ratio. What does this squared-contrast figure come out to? 5.9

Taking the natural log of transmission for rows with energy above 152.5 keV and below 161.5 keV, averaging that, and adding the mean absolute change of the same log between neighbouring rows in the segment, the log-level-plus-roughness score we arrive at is 1.97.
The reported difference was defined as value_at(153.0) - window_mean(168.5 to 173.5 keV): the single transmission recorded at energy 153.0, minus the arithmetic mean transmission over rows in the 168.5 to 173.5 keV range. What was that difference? -7.5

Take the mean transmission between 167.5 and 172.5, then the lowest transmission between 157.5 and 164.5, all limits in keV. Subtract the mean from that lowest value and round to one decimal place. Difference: -5.5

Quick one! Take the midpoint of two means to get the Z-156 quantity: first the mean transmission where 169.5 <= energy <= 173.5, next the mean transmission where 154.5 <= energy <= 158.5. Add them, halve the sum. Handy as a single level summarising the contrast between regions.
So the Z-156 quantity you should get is 9.6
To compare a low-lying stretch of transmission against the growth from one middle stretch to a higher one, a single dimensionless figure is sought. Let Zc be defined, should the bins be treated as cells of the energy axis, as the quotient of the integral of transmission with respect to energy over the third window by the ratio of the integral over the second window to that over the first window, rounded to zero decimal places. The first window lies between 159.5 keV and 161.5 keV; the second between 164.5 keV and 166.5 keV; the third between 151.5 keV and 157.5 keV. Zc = 28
